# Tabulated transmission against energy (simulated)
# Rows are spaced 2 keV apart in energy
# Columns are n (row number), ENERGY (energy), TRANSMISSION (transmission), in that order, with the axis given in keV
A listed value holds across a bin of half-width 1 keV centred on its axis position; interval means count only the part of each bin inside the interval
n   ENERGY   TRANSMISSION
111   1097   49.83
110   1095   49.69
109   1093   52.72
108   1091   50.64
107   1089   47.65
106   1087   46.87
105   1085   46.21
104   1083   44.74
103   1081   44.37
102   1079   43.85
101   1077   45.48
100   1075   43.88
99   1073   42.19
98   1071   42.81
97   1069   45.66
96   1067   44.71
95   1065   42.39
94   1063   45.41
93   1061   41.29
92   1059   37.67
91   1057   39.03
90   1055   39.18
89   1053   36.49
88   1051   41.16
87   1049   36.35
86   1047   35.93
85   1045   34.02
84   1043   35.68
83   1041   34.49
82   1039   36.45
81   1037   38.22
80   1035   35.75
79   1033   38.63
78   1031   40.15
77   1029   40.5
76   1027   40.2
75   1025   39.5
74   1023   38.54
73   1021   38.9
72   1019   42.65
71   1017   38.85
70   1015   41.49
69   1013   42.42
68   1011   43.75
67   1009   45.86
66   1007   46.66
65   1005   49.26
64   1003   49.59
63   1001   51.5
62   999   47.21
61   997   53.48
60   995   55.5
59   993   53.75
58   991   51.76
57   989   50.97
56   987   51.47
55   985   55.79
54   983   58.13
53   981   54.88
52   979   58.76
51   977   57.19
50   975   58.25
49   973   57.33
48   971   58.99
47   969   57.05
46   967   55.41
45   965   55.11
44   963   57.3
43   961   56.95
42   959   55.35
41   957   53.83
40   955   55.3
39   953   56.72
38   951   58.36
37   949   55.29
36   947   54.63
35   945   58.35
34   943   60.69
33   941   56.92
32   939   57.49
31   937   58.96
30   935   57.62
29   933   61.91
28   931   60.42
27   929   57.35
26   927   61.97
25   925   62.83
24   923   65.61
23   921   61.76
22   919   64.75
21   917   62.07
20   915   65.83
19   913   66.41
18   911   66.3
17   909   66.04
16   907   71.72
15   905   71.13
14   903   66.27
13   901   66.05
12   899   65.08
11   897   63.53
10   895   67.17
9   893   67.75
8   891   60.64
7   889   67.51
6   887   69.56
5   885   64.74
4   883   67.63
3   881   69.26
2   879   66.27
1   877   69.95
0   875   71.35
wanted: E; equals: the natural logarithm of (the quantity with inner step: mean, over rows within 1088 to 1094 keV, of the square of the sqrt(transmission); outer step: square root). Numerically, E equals 1.96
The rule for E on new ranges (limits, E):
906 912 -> 2.11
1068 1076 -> 1.89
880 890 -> 2.11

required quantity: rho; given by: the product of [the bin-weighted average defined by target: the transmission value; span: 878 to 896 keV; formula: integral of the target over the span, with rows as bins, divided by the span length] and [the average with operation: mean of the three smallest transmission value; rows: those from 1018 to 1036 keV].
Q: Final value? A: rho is 2512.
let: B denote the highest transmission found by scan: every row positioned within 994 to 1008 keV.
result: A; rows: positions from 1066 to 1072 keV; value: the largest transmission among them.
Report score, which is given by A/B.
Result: 0.8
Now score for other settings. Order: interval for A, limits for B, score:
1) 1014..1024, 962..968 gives 0.7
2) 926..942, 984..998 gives 1.1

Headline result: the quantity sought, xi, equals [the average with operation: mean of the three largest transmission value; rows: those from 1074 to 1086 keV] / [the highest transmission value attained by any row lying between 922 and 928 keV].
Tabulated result 0.7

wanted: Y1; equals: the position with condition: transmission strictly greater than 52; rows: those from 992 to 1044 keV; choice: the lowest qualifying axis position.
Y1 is 993 keV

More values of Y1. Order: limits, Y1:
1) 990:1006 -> 993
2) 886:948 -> 887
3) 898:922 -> 899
